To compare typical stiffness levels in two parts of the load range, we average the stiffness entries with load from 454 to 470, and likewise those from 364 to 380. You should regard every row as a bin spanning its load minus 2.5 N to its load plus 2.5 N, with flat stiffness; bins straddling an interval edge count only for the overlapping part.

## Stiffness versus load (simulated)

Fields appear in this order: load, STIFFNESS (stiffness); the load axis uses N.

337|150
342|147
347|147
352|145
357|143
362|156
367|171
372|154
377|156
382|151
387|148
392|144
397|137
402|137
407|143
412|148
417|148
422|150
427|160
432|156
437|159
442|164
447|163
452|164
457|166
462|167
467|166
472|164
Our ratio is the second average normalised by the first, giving 0.96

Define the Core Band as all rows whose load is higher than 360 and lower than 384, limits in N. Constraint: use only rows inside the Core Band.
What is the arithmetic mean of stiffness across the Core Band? 158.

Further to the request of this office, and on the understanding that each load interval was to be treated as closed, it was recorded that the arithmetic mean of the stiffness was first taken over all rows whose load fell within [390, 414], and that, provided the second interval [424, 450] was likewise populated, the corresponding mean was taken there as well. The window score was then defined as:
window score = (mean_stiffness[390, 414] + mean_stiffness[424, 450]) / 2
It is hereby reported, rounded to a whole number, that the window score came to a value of 151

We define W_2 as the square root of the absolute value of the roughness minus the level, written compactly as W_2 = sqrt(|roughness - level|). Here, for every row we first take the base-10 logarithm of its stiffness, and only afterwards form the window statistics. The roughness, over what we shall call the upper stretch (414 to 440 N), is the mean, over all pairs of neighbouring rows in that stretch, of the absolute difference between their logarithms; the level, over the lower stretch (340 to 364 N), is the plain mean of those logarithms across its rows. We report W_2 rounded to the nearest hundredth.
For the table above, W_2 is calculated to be 1.47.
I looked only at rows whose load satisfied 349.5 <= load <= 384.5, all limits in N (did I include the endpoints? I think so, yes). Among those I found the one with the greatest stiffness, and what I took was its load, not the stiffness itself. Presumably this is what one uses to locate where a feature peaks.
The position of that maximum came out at 367 N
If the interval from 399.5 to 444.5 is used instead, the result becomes 442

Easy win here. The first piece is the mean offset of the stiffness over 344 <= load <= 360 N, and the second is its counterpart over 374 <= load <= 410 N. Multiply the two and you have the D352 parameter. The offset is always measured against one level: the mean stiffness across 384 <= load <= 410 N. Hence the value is 11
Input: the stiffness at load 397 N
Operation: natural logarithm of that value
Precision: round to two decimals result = 4.92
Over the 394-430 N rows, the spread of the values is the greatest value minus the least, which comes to 23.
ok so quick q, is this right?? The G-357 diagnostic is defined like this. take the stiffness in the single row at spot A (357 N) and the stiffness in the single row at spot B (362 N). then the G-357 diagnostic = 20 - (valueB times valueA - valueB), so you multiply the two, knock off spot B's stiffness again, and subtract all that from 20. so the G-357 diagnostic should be -22132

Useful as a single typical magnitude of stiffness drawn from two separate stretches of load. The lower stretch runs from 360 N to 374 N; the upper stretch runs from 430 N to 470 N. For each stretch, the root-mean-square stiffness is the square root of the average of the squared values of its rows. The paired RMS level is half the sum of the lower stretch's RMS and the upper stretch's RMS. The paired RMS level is 162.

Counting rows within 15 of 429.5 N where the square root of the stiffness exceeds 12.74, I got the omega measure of 1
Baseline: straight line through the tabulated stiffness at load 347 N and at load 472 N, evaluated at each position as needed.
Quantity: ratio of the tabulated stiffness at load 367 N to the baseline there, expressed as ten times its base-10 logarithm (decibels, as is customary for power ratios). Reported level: 0.58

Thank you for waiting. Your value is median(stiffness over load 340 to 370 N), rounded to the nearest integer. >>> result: 147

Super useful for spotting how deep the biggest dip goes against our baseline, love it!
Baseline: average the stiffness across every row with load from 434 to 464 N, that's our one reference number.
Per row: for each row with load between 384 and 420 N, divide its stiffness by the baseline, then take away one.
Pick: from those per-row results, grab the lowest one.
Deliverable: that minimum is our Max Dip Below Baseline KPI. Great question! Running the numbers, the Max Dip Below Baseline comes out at -0.16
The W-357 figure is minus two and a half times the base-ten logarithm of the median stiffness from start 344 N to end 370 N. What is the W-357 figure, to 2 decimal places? -5.42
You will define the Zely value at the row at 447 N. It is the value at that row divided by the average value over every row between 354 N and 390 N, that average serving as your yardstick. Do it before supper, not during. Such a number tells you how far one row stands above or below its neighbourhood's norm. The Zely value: 1.06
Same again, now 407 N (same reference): 0.93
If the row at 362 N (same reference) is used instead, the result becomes 1.01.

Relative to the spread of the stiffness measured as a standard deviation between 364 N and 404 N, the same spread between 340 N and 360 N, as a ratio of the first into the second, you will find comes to 0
